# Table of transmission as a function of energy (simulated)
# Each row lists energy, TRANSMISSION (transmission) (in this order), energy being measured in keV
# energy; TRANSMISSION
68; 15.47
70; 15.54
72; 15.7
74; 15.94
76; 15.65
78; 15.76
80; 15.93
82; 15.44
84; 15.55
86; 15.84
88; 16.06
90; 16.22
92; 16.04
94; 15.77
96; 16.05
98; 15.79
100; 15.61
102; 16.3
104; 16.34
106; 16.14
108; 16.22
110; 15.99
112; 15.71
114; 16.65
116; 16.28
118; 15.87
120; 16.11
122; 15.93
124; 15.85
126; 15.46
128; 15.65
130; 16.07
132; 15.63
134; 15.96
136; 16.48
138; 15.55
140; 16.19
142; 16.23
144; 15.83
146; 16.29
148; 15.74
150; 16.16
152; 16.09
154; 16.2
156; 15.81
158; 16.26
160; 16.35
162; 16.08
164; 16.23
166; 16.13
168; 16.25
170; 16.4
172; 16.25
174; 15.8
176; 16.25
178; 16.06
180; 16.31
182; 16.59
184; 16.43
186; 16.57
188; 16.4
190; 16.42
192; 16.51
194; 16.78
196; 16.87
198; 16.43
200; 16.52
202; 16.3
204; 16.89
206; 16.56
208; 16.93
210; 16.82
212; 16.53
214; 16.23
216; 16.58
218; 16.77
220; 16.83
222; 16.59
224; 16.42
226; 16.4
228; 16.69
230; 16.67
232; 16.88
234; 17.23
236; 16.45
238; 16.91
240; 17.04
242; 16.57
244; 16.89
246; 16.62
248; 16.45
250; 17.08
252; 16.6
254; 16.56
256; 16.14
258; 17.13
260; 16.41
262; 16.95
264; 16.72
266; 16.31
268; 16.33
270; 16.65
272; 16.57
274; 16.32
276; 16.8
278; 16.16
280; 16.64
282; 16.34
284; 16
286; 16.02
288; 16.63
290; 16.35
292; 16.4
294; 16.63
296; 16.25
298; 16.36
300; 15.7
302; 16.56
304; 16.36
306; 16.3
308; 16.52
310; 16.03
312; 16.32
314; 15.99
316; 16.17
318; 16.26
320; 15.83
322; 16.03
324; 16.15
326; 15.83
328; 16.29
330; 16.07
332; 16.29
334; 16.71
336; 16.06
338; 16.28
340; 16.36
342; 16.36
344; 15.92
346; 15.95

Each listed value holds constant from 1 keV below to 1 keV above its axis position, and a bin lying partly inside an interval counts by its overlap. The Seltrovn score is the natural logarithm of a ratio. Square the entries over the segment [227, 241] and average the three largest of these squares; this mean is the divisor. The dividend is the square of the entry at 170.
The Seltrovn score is -0.079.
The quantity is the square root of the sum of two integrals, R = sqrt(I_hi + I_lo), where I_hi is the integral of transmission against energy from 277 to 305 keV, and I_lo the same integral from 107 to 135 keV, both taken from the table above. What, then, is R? 30.1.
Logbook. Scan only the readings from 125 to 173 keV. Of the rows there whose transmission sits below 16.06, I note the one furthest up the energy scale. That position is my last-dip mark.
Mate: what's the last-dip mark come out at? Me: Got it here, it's 156 keV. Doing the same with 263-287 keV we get 286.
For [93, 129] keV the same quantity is 128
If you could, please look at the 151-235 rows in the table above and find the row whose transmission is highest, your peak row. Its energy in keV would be 234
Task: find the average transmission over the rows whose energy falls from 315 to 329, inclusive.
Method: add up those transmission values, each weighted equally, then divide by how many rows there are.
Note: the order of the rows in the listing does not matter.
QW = 16.1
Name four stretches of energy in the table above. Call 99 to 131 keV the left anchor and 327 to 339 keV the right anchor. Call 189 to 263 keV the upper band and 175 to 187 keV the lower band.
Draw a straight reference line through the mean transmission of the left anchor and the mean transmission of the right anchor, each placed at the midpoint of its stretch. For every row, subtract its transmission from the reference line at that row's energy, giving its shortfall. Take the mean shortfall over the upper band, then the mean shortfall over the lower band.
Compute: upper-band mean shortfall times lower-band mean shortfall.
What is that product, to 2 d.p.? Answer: 0.14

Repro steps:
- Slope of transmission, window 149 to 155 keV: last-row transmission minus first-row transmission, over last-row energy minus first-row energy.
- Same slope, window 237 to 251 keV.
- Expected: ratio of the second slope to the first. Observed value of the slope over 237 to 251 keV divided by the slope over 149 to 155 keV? 1.4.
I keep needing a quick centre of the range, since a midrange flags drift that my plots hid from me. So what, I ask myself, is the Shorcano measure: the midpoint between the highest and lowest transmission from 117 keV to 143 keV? 16.0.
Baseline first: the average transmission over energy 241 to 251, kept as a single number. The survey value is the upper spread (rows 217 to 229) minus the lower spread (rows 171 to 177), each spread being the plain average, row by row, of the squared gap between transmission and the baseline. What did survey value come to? -0.39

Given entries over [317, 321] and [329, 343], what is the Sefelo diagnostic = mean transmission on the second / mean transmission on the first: 1.02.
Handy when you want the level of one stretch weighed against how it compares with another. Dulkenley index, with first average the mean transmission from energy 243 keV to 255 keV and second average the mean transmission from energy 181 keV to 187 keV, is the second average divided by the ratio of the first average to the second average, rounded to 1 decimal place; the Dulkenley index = 16.4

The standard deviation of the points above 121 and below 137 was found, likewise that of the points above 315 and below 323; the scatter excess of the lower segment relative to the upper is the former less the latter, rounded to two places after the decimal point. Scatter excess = 0.13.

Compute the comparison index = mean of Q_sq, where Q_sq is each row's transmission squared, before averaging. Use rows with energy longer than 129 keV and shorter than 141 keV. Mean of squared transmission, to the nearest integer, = 255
